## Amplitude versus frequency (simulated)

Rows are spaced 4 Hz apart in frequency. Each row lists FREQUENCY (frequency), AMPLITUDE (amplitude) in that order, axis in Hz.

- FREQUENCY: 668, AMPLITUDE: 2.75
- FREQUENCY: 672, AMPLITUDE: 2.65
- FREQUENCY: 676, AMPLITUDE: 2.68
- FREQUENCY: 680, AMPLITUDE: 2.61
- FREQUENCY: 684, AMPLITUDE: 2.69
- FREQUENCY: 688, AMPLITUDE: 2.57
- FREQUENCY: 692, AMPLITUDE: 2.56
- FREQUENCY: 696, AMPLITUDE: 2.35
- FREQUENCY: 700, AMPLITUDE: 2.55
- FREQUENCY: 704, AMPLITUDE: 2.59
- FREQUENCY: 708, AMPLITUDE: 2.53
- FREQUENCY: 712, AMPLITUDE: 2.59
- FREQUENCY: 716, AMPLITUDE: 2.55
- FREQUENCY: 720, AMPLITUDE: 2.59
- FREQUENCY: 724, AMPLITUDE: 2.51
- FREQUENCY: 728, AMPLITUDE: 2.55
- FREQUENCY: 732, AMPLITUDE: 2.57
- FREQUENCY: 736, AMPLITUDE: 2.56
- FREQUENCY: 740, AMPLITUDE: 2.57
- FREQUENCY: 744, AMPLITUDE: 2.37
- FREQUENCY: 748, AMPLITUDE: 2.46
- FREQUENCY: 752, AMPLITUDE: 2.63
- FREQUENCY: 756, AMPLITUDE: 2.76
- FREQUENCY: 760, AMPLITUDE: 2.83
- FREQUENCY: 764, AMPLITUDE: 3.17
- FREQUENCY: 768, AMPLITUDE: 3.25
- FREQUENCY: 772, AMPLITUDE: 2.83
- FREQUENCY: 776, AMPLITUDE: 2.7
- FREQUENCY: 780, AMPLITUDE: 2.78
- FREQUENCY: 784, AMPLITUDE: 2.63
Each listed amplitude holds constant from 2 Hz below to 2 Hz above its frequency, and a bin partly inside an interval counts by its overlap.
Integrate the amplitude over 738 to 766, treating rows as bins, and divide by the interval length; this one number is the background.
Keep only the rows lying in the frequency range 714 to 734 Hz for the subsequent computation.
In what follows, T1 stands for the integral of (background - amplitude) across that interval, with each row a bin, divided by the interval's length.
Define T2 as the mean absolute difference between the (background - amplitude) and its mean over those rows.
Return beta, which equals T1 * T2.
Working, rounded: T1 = 0.13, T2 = 0.02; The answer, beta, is 0.0027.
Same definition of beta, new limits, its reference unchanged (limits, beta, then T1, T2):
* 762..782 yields -0.0553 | -0.26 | 0.21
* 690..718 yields 0.0080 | 0.15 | 0.05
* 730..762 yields 0.0099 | 0.09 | 0.11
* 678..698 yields 0.0106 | 0.13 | 0.08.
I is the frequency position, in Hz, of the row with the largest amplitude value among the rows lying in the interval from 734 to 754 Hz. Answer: 752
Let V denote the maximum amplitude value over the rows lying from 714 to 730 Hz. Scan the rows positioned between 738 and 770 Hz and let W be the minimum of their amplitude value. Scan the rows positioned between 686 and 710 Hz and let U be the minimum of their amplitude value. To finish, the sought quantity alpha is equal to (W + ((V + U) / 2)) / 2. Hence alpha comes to 2.42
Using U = 2.35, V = 2.59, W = 2.37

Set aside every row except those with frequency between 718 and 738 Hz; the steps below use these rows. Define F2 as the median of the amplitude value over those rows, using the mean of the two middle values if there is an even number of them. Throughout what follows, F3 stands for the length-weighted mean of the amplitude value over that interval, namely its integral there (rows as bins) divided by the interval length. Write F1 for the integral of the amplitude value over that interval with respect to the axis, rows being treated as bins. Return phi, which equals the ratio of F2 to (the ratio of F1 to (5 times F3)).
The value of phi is 0.6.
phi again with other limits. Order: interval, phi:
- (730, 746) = 0.8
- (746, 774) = 0.5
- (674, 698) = 0.5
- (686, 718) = 0.4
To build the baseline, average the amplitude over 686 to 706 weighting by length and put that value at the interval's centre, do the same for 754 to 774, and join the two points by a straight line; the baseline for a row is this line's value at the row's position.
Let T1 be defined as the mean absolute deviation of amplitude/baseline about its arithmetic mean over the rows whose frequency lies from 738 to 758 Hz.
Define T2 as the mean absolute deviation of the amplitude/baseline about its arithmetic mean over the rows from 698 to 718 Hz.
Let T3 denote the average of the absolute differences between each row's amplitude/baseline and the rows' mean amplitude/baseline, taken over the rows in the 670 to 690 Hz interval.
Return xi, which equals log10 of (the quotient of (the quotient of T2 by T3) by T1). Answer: 1.2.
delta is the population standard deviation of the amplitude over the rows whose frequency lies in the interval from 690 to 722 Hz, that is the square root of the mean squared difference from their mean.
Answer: 0.07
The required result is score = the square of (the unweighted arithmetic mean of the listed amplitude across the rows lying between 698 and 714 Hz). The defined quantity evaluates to 6.6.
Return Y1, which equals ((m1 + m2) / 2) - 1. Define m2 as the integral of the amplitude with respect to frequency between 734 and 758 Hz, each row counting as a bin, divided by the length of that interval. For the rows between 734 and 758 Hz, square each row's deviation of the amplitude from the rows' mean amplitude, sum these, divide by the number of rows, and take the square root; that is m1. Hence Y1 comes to 0.34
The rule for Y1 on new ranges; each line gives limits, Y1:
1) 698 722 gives 0.30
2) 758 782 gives 0.57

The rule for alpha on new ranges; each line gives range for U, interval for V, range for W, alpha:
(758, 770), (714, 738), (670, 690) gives 2.64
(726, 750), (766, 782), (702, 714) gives 2.67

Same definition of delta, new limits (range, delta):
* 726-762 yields 0.13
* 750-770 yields 0.24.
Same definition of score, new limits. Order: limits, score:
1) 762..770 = 10.3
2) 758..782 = 8.6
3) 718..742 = 6.5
